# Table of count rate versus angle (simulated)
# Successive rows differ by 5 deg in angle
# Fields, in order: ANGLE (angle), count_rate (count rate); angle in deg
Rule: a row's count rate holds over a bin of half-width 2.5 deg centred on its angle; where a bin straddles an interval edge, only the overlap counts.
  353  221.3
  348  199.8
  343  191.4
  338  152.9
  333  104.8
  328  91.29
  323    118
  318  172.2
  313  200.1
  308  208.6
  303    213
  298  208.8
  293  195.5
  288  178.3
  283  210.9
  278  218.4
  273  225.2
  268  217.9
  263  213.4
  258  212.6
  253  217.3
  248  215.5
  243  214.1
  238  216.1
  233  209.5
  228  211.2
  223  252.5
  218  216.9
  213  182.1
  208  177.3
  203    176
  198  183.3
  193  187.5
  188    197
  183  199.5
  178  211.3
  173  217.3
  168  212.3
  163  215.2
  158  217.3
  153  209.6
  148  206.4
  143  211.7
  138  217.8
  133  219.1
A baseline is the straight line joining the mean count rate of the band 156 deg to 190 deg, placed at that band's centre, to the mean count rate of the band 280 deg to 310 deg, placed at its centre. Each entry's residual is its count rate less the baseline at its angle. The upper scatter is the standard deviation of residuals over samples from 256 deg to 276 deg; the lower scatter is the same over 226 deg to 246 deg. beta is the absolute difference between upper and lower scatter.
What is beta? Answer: 3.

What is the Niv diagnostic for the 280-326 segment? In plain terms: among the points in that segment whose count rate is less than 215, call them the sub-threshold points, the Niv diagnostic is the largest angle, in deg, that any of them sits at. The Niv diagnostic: 323 deg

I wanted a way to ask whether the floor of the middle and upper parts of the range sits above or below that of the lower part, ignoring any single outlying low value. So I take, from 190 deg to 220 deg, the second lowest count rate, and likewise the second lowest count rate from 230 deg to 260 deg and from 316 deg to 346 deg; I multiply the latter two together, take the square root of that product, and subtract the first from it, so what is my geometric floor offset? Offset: -28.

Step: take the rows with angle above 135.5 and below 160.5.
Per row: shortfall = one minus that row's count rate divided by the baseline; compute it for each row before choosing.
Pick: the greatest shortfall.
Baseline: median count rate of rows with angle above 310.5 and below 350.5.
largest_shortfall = -0.27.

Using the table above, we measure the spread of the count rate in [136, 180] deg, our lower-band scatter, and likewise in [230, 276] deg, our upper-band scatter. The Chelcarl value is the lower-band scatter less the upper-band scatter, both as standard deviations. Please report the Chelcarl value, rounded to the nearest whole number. 0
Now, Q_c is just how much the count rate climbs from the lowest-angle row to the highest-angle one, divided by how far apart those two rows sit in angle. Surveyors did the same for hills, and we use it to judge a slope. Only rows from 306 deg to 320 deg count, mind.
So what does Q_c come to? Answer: -3.6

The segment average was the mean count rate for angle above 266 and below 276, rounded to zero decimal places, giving 222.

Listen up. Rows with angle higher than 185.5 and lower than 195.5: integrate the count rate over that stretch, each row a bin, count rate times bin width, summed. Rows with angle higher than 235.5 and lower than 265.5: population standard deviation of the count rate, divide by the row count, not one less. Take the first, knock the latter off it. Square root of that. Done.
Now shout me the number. 44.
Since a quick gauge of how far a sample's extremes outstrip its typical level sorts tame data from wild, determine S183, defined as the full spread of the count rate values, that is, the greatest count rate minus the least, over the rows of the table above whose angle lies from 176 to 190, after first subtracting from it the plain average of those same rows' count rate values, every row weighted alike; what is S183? -188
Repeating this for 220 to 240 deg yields -179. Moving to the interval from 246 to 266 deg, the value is -210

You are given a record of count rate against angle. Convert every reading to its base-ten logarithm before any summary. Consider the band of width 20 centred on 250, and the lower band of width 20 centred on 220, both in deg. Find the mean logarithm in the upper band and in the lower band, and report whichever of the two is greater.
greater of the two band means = 2.33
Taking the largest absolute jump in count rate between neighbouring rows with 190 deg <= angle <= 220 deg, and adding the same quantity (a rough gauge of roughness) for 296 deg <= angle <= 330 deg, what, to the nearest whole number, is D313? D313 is 89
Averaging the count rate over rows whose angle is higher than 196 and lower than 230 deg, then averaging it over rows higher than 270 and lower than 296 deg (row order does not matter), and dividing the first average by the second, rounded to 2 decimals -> 0.97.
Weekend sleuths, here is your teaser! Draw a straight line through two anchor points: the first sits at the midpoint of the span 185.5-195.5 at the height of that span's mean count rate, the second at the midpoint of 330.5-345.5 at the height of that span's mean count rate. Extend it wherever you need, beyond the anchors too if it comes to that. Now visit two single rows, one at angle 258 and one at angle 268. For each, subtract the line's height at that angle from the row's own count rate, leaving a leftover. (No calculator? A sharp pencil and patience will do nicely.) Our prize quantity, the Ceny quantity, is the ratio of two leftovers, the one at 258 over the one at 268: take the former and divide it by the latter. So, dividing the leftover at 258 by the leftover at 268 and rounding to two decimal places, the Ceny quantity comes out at 0.83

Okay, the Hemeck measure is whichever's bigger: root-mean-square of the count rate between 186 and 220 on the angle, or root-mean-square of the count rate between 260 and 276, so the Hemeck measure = 218.9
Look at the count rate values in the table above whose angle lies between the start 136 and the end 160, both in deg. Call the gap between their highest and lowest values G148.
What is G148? 11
